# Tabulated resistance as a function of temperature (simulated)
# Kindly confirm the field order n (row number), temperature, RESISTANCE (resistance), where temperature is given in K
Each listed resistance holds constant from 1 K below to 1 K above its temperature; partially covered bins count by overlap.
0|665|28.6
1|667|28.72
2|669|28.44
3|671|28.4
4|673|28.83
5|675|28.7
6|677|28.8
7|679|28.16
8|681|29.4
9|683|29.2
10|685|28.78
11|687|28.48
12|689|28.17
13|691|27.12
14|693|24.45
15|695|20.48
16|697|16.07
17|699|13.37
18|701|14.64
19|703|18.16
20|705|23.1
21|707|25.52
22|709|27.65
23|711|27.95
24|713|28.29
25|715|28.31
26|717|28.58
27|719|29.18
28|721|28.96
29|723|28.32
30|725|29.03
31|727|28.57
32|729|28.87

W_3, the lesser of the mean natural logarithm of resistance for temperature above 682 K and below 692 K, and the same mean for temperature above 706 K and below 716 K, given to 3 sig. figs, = 3.32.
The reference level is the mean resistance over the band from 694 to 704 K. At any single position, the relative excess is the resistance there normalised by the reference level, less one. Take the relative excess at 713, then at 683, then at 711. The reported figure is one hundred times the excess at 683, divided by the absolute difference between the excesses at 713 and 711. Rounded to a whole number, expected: 3722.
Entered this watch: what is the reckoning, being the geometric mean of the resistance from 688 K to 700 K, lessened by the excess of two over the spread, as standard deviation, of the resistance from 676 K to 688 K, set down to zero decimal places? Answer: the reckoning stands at 19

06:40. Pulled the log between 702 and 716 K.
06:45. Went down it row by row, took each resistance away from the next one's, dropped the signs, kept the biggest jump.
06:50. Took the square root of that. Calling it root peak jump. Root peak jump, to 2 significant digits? 2.2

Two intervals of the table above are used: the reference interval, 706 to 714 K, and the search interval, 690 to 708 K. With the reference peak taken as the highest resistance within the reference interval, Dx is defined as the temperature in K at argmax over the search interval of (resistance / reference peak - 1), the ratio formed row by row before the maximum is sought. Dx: 691 K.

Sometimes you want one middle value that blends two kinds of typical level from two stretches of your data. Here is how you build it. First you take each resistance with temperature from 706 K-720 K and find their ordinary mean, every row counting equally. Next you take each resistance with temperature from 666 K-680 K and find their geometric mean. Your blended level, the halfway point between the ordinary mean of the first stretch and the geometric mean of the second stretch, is 28.3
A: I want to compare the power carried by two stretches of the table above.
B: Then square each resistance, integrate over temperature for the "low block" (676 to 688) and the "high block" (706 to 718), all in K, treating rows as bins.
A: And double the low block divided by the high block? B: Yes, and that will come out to 2.2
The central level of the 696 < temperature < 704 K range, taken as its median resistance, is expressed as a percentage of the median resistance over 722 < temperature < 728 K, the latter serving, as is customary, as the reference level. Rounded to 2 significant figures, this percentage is 54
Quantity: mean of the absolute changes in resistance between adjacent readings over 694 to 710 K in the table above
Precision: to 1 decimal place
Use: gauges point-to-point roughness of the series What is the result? 3.1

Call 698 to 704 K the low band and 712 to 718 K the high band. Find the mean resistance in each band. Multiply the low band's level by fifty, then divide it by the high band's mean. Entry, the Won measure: 27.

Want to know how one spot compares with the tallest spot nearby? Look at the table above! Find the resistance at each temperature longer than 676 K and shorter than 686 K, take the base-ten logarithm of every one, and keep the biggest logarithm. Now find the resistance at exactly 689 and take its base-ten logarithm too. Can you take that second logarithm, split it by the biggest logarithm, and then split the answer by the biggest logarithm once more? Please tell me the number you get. 0.67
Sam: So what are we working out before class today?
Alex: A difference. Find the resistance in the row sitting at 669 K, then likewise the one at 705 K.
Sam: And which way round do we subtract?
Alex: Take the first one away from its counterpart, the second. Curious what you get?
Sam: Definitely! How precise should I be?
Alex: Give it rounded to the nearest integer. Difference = -5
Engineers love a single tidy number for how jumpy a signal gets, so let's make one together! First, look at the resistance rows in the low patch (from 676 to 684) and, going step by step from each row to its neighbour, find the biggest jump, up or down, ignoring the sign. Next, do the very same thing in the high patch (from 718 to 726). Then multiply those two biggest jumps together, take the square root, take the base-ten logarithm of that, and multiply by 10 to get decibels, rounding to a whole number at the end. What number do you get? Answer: 0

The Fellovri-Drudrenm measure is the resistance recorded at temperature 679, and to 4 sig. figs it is 28.16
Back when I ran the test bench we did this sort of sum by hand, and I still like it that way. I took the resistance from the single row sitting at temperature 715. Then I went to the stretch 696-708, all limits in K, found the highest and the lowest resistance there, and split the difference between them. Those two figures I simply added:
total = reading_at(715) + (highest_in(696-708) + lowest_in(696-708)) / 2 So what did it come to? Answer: 47.8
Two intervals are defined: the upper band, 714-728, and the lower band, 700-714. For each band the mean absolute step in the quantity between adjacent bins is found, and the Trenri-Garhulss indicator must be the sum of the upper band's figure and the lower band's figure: 2.8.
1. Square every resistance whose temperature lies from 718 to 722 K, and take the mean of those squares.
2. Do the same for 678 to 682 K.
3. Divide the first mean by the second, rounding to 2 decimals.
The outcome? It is 1.02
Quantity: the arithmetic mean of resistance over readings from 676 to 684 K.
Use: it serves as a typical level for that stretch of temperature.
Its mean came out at 28.9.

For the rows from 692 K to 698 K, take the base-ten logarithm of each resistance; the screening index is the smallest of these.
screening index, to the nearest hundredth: 1.21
